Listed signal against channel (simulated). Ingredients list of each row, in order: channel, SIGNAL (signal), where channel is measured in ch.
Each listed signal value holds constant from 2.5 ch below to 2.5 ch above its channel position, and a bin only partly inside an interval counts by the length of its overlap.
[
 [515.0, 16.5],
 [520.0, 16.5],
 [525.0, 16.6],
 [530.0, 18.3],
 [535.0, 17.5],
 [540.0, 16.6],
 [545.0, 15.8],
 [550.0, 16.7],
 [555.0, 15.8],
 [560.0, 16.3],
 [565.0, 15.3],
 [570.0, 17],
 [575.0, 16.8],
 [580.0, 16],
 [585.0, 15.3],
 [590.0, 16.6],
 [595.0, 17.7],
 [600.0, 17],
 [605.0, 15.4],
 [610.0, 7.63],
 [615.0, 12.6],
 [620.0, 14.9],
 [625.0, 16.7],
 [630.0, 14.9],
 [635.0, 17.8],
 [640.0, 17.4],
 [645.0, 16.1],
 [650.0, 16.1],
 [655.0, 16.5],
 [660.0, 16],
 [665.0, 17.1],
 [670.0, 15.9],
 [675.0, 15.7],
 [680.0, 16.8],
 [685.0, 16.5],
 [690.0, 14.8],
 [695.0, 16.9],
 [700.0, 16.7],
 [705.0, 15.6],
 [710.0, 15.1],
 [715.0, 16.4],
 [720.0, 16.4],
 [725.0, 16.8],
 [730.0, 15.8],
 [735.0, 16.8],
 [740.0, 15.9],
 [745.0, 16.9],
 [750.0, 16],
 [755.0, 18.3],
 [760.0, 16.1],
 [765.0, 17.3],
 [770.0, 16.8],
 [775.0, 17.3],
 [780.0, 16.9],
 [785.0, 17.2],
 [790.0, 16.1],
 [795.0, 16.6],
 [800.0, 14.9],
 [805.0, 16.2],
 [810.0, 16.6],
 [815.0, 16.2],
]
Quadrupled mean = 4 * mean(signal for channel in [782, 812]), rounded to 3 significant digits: 65.1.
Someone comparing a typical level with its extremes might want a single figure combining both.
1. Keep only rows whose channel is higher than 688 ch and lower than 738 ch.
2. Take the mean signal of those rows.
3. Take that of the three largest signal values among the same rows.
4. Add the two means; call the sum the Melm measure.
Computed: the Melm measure 33.0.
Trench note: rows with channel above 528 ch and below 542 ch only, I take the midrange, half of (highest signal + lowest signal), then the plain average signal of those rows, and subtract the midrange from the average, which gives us 0.02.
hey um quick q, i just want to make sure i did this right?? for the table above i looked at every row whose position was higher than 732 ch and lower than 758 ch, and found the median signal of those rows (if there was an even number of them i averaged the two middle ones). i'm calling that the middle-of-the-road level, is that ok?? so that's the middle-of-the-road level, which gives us 16.8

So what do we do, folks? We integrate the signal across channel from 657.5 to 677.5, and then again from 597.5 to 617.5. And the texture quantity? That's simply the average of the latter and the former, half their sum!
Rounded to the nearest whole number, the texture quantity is 293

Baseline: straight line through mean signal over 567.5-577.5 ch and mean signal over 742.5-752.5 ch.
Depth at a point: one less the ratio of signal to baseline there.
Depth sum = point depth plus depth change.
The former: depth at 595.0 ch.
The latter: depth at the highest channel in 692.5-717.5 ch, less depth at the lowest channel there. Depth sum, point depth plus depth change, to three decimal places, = -0.024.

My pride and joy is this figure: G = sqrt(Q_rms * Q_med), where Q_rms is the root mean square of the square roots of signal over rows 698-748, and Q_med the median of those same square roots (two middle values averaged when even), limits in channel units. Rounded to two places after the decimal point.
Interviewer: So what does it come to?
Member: 4.04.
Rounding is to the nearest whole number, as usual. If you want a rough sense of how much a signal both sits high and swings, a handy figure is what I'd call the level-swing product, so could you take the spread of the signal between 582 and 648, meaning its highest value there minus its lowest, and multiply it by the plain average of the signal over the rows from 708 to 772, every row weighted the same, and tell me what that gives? 168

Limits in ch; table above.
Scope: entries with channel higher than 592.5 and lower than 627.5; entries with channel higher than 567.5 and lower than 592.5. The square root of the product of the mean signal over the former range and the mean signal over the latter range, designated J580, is 15.4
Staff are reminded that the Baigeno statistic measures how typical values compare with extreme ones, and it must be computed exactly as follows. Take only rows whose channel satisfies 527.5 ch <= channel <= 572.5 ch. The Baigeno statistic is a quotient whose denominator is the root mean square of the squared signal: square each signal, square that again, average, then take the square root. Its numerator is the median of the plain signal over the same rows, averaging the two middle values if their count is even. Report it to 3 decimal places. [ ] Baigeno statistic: 0.060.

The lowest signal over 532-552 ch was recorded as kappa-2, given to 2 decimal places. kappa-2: 15.80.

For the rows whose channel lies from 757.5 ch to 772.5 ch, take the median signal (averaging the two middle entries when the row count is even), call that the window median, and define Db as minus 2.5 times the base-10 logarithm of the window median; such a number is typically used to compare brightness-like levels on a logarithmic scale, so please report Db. -3.06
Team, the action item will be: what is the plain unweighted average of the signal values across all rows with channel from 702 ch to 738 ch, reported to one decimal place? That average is 16.1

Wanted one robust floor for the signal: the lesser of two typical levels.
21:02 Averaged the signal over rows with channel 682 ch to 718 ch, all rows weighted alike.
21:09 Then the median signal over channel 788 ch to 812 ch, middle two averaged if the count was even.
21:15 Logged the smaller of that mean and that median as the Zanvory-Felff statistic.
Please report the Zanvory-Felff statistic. 16.0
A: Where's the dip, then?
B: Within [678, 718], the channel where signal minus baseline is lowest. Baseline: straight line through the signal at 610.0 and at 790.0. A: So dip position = 710.0 ch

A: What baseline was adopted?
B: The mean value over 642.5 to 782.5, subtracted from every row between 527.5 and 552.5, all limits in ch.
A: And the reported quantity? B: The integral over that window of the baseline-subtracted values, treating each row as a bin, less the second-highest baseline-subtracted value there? 13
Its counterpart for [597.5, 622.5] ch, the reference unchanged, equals -72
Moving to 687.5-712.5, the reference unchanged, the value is -15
